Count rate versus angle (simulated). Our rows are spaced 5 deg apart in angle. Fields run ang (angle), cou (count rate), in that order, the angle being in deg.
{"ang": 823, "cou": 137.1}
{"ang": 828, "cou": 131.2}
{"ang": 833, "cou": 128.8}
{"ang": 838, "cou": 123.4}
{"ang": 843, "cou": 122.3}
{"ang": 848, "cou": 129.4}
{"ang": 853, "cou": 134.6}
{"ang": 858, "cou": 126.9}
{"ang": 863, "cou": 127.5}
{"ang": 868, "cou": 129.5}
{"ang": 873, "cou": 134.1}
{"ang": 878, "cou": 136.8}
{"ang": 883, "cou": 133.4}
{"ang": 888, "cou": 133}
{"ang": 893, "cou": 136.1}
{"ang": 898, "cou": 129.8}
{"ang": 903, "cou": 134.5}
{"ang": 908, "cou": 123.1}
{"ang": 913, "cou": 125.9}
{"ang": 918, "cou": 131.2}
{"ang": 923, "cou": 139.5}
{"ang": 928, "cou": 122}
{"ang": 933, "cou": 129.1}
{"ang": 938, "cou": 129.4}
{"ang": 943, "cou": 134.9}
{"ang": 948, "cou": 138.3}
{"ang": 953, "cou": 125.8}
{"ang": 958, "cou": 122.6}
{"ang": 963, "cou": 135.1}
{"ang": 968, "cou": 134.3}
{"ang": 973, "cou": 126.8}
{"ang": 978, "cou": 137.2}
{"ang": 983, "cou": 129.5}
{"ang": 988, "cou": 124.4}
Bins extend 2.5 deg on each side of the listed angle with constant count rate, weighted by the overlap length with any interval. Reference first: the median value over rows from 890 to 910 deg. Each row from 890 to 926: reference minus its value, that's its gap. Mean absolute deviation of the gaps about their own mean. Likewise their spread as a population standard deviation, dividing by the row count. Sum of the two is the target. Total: 9.8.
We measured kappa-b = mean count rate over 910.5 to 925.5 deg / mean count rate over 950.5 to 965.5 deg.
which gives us 1.03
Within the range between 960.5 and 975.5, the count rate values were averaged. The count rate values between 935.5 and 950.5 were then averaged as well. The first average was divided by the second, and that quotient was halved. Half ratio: 0.492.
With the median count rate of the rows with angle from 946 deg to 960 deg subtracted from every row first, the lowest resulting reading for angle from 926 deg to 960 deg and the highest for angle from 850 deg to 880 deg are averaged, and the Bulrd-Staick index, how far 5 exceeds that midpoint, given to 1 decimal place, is 1.4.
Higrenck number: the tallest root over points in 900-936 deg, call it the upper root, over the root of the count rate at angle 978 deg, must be 1.01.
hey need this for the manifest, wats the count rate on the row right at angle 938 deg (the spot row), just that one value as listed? 129.4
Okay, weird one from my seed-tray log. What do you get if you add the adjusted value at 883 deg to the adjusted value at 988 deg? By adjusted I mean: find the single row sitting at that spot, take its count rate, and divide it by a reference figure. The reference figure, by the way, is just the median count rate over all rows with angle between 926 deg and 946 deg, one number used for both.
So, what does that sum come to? 1.99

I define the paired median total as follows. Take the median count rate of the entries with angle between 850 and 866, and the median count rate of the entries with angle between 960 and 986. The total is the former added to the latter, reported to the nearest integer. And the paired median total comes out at 262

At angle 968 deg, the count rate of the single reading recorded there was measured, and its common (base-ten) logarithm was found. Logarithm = 2.128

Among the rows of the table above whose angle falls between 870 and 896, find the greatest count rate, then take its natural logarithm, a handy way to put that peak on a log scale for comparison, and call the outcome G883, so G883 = 4.92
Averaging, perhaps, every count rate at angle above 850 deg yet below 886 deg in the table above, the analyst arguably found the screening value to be 132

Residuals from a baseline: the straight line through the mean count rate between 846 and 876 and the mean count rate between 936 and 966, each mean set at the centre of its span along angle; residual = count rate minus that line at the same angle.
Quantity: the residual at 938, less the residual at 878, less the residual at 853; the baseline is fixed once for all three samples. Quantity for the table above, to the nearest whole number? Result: -12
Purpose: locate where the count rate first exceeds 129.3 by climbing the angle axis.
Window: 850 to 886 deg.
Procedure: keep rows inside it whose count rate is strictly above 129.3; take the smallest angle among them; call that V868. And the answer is 853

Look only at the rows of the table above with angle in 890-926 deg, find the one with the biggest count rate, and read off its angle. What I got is 923 deg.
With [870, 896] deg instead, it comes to 878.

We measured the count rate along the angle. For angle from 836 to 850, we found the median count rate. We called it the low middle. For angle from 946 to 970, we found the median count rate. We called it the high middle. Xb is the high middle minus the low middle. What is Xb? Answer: 10.9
